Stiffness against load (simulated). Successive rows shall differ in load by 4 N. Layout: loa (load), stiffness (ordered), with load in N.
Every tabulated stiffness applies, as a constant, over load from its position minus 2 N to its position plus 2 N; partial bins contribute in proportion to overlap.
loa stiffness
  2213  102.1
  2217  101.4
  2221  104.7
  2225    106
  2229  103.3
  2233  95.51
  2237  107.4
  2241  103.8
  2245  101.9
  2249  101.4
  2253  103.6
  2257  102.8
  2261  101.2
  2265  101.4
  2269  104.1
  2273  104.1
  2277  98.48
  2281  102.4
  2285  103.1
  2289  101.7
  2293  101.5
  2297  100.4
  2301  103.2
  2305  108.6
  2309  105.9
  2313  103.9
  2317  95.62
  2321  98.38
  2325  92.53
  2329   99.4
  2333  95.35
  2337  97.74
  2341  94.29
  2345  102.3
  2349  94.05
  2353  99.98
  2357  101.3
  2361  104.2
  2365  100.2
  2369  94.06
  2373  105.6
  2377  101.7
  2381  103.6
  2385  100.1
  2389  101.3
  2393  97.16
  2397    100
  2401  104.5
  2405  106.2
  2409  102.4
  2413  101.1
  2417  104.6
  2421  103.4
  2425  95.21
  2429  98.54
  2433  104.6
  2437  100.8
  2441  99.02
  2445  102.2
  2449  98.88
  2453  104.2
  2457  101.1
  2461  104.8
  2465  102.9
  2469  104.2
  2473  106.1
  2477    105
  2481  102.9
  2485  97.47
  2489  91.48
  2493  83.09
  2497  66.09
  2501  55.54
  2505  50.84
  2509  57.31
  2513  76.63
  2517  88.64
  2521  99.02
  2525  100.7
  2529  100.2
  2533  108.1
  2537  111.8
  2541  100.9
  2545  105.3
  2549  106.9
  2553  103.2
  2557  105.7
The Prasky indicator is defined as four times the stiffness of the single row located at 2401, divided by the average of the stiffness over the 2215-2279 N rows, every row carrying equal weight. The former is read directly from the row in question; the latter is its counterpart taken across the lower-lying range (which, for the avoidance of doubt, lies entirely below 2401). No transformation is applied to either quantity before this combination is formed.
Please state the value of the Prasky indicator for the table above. 4.08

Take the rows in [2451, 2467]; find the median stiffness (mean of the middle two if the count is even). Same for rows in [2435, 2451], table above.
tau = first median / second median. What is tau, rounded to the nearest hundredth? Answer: 1.04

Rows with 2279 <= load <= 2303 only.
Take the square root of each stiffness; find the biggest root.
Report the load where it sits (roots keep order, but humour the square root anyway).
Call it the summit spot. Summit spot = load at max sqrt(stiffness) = 2301 N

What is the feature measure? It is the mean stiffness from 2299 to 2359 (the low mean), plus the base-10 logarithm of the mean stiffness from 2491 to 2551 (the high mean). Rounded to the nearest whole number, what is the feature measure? 101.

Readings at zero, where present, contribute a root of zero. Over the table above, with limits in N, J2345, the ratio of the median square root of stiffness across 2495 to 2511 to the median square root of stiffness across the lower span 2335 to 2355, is 0.76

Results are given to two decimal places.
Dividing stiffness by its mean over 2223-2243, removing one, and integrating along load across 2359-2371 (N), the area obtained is -0.43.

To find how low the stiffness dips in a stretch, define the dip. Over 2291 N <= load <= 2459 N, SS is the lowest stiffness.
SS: 92.53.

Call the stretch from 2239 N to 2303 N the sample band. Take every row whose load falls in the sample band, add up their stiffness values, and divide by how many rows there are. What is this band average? 102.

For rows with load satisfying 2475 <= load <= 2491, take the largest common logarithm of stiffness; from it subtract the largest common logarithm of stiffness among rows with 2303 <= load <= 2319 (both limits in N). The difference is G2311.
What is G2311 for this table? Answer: -0.015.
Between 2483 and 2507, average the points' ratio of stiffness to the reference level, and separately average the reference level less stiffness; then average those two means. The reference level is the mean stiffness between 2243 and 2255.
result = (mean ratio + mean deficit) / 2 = 14.5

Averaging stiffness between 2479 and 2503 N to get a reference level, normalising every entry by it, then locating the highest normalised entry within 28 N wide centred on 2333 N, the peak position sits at 2345 N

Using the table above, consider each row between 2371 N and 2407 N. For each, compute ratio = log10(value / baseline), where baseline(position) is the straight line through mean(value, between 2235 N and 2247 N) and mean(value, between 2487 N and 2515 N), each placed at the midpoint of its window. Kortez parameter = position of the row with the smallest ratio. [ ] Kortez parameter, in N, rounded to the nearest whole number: 2393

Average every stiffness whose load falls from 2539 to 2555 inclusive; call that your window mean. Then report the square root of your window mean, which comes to 10.2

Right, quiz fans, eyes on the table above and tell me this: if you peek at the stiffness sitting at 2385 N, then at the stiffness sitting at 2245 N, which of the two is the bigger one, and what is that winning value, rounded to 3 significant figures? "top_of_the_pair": 102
